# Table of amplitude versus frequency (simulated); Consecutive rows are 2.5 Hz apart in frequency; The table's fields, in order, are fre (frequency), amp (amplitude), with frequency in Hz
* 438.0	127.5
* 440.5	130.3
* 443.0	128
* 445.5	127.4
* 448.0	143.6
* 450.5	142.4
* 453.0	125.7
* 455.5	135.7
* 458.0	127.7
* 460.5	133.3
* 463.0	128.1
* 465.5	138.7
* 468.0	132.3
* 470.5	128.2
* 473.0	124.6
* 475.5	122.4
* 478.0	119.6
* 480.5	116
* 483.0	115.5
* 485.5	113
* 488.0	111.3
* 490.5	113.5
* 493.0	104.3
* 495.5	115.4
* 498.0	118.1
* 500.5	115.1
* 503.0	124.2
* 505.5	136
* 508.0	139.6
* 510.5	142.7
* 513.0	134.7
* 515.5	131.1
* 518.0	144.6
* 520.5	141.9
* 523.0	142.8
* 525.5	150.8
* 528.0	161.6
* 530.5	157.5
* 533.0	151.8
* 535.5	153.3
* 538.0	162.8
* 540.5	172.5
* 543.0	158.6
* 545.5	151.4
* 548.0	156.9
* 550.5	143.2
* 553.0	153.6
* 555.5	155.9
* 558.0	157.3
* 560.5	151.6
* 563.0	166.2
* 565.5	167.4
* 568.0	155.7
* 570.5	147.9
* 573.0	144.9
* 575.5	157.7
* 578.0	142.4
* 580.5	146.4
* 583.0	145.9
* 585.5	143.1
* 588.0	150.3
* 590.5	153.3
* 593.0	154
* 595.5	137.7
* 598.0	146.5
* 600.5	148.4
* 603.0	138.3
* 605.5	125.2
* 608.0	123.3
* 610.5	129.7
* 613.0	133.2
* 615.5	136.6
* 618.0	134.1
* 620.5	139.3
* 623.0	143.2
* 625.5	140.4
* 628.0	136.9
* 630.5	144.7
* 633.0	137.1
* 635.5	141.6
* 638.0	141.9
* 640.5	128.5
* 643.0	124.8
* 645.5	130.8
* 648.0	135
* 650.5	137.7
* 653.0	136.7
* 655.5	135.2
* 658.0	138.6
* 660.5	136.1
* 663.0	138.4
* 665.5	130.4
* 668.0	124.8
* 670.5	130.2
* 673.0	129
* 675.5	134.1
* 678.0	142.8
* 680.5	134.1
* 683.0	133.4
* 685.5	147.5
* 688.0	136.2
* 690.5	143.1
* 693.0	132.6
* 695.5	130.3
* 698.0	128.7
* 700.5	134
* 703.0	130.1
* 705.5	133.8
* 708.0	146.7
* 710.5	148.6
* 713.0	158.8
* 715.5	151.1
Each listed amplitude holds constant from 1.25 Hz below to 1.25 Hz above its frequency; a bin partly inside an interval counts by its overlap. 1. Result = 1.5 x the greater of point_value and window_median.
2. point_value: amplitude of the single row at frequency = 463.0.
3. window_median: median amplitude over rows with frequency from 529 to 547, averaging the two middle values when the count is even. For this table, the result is 236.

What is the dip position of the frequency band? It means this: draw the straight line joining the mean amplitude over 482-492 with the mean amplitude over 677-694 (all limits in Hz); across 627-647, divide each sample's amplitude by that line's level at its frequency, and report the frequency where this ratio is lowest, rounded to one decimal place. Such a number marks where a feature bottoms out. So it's 643.0 Hz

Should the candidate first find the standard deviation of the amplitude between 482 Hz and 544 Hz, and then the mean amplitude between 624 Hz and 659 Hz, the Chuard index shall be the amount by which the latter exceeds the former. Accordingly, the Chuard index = 117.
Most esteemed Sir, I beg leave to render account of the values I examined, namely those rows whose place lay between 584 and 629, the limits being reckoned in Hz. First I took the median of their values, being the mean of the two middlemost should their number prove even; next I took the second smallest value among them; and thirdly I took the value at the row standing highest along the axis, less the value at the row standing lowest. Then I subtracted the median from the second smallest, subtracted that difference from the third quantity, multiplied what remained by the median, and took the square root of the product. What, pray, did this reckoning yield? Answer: 32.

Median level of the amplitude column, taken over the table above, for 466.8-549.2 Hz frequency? 135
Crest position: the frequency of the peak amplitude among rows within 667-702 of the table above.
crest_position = 685.5 Hz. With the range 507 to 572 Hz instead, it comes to 540.5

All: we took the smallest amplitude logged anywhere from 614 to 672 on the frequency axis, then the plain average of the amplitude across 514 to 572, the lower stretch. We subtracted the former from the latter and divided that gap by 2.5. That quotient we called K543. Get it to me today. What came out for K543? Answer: 12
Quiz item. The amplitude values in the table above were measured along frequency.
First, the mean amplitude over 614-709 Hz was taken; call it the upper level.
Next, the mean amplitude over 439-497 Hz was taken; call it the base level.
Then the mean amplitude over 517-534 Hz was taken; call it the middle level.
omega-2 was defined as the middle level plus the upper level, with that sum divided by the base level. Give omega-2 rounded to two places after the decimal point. 2.29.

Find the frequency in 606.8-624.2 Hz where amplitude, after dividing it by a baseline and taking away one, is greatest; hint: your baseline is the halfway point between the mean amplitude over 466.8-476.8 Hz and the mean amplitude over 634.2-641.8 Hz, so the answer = 623.0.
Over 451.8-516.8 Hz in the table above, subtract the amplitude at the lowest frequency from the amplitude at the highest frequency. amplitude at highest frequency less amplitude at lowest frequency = 5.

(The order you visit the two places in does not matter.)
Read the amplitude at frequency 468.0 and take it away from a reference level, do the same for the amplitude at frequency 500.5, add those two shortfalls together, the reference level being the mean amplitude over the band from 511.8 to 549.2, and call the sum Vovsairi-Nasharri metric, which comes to 56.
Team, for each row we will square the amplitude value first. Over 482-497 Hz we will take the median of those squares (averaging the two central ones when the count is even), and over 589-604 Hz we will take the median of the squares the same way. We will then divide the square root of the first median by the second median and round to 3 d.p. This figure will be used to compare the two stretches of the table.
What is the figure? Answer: 0.005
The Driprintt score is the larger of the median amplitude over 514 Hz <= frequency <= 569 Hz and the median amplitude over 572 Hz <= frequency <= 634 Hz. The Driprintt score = 155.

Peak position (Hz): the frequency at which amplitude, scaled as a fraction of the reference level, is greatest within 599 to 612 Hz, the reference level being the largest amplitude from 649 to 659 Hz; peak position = 600.5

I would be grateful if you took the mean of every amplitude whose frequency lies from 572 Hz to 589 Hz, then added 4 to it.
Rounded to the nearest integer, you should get 151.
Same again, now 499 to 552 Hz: 150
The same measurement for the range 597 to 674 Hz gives 139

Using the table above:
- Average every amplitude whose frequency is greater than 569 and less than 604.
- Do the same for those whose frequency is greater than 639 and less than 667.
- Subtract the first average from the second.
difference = -13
